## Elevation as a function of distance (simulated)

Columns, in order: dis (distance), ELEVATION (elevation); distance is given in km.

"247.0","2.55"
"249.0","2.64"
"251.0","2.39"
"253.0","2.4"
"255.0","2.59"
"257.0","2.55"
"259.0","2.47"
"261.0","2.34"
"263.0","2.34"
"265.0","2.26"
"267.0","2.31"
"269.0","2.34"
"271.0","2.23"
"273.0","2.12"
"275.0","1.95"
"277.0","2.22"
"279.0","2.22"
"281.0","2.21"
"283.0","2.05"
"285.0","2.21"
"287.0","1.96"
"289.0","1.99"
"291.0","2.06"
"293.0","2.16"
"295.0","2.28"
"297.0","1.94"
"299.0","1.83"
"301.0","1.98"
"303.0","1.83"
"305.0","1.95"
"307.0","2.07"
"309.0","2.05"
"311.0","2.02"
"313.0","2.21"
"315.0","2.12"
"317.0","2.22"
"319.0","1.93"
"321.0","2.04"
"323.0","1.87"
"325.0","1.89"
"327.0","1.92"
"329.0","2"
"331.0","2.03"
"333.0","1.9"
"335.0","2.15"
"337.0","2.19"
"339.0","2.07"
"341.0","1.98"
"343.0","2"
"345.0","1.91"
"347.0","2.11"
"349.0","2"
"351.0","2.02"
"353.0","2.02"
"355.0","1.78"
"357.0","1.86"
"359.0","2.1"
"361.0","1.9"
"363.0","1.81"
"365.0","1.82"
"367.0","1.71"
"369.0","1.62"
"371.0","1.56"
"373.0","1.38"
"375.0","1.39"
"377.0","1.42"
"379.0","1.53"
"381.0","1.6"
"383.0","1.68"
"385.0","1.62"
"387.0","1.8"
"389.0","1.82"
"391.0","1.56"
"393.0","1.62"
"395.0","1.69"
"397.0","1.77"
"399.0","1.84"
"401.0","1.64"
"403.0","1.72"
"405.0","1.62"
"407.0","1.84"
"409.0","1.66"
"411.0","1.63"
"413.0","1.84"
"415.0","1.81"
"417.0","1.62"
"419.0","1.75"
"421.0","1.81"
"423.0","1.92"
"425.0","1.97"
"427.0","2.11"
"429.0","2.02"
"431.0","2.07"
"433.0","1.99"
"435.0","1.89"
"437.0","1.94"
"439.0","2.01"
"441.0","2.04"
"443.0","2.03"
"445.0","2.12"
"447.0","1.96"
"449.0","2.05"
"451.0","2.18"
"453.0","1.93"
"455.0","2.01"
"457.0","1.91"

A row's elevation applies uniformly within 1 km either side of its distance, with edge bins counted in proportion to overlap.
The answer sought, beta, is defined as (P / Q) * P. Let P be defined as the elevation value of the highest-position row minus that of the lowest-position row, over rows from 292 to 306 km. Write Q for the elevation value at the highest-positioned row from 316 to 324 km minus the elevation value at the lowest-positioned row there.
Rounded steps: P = -0.21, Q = -0.35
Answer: -0.13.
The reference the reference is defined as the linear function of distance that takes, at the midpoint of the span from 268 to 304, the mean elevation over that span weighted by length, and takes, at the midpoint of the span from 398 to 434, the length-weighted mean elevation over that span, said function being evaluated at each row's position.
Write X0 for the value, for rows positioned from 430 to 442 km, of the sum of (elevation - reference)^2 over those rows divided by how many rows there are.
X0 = 0.05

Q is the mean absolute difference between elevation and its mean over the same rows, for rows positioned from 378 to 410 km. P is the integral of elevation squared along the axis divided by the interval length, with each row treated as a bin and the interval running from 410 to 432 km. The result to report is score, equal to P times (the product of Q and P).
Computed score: 1.02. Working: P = 3.5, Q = 0.083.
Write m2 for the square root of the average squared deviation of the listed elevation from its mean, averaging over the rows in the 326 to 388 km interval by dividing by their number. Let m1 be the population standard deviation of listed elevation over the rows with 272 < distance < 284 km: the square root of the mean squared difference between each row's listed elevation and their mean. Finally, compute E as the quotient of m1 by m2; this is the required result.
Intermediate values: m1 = 0.10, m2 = 0.227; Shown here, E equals 0.4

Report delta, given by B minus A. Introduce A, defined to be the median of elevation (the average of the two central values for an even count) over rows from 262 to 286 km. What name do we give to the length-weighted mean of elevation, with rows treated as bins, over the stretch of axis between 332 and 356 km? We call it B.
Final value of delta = -0.21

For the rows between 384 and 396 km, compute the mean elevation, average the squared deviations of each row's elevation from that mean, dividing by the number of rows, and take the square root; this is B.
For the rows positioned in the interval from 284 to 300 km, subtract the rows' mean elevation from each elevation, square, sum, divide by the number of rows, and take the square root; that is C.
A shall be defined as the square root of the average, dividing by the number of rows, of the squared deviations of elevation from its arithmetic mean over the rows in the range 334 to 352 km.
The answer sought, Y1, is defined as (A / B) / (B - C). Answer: -19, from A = 0.084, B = 0.096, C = 0.14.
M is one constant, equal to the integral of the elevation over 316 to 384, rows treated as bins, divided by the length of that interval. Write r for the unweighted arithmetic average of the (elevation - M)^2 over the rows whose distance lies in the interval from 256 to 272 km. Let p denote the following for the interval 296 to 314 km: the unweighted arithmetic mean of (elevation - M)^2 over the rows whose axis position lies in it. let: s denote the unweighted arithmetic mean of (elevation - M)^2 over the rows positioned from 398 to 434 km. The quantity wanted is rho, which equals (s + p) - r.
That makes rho -0.20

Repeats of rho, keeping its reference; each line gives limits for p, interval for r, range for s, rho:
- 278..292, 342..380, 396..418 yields 0.03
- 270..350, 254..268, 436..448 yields -0.24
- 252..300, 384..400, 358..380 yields 0.22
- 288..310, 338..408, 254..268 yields 0.30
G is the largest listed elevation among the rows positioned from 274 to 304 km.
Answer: 2.28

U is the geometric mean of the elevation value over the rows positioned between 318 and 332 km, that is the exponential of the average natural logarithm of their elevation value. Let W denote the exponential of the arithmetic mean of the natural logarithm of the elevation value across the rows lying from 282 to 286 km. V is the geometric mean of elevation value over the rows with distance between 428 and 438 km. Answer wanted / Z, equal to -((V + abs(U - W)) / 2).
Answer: -1.08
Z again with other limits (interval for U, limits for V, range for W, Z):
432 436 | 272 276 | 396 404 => -1.12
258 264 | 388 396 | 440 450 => -1.01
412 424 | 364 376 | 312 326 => -0.91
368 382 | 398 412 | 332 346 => -1.12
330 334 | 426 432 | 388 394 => -1.18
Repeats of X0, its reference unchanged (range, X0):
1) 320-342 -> 0.01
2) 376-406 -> 0.06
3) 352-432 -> 0.05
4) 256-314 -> 0.03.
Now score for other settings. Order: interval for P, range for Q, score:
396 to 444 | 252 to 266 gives 1.19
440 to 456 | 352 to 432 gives 2.56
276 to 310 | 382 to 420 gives 1.49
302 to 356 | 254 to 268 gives 1.80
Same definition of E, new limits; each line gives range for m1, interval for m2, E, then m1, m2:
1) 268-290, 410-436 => 0.8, 0.12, 0.149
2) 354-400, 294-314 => 1.2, 0.17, 0.139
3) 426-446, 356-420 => 0.4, 0.07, 0.153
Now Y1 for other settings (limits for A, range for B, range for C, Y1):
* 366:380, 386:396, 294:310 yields -32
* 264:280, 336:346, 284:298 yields -43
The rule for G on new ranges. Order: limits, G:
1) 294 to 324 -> 2.28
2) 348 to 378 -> 2.1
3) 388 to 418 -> 1.84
